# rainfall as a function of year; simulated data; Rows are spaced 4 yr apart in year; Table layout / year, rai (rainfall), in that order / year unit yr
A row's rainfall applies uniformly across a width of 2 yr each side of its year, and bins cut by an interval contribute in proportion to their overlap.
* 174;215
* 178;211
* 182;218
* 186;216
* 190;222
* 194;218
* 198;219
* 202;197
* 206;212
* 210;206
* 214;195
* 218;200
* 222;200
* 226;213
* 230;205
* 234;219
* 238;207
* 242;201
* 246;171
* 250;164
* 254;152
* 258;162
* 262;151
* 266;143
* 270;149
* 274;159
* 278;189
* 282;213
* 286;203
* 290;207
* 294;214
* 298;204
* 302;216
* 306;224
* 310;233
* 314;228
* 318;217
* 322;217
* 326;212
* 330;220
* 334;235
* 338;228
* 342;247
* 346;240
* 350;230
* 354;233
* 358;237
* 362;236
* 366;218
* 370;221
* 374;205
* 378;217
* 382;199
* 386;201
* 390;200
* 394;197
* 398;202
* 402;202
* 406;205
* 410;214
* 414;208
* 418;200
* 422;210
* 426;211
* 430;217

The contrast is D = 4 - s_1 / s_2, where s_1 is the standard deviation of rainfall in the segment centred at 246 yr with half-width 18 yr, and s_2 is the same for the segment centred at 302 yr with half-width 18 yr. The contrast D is 1.50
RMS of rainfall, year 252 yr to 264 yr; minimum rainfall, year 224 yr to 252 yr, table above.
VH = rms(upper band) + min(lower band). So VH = 319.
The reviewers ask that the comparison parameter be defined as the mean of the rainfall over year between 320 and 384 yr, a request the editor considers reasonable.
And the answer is 225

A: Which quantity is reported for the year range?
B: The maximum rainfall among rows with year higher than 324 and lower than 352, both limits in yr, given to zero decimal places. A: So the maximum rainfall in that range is 247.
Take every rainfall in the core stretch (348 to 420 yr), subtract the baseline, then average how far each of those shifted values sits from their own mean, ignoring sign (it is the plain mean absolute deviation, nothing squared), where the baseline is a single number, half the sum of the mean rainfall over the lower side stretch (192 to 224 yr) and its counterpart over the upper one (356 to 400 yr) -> 12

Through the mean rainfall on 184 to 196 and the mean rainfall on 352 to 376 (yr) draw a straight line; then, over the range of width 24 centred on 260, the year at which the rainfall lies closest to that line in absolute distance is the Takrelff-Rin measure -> 250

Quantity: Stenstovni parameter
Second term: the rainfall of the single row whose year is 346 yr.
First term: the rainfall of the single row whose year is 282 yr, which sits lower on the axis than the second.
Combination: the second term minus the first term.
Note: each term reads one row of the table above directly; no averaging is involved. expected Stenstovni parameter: 27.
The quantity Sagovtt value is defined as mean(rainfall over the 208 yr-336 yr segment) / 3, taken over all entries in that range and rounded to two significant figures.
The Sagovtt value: 66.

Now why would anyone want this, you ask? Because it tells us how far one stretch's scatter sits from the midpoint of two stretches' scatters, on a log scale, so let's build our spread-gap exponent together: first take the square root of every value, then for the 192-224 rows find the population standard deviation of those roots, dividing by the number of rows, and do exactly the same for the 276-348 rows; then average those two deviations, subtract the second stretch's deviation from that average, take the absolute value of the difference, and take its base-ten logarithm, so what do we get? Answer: -1.1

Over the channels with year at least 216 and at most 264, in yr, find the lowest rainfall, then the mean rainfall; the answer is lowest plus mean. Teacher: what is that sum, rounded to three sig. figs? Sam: 338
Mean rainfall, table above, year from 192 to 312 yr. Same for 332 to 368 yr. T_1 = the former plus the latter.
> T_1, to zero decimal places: 429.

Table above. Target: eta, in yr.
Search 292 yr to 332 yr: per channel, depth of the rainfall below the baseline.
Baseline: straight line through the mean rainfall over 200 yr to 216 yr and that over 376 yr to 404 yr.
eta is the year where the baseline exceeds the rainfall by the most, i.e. 298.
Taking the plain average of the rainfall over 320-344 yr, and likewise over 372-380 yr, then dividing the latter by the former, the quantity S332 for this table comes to 0.93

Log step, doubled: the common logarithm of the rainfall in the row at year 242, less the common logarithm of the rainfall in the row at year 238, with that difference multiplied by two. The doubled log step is -0.03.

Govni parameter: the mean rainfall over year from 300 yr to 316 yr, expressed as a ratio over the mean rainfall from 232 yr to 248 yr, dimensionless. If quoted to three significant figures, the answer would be 1.13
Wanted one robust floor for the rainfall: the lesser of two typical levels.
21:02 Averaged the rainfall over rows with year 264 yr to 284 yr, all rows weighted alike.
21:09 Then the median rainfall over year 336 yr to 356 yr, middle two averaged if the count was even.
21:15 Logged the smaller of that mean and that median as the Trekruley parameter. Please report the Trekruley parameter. 171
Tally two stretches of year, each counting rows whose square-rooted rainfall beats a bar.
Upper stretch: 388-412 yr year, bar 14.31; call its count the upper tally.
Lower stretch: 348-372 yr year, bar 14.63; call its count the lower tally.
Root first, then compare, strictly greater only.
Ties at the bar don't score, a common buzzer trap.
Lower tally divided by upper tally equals 3.0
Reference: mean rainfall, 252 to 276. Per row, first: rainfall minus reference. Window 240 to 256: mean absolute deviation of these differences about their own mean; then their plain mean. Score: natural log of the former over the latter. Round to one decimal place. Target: -0.3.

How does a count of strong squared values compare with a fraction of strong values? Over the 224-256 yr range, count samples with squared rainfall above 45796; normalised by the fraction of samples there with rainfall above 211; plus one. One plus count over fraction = 5.0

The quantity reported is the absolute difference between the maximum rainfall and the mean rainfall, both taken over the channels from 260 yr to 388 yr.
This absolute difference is 36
